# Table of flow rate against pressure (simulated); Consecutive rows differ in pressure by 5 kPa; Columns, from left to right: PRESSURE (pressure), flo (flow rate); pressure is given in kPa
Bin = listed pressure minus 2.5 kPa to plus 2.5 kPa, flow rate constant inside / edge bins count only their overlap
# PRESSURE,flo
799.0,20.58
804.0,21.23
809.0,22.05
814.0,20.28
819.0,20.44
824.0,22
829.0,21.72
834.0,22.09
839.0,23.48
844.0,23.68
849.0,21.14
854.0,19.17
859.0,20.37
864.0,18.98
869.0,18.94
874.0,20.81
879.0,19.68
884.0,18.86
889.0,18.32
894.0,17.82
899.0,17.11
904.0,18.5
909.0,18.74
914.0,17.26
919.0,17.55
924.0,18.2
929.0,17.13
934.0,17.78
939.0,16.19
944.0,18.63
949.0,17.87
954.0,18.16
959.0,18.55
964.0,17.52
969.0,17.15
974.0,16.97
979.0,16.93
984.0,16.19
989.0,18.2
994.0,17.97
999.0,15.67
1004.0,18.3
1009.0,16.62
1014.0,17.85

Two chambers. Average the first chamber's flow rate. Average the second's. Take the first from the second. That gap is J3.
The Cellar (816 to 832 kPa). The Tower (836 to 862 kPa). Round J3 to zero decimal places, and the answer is 0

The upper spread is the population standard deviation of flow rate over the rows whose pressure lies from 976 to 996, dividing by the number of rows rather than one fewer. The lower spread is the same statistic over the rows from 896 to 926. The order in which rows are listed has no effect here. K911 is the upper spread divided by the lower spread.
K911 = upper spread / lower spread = 1.3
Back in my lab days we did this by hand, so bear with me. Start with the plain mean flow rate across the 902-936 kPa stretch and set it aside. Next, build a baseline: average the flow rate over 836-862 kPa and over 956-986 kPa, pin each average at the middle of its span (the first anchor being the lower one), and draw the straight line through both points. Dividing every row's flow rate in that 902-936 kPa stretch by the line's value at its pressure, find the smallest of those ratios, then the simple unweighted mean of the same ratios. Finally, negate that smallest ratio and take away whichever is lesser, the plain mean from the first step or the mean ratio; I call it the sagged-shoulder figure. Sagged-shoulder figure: -1.83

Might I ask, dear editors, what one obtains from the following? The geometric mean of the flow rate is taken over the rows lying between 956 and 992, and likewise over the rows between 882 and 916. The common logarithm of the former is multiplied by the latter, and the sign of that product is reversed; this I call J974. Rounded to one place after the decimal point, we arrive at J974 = -22.4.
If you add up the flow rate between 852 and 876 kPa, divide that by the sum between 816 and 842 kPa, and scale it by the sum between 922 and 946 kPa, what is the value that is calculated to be 78.7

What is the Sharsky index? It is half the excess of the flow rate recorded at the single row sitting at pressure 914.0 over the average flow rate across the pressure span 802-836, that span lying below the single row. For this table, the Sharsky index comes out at -2.1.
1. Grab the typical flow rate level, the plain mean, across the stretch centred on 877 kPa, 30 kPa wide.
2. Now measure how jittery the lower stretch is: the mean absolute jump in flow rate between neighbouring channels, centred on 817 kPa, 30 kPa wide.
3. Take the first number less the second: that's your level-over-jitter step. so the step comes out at 18.3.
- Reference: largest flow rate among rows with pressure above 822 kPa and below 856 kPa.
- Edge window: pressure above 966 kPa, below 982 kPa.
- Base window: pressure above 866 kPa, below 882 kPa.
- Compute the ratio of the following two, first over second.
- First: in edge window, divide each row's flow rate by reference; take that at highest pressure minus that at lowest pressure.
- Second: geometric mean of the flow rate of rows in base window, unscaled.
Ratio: -0.0005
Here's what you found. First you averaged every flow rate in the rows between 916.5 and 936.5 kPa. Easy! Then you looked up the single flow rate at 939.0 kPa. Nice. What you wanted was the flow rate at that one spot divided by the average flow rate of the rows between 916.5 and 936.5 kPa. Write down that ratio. 0.92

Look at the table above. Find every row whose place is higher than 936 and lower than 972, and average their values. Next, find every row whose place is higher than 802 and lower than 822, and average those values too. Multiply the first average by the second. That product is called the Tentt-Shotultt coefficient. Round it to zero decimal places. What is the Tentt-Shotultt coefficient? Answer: 372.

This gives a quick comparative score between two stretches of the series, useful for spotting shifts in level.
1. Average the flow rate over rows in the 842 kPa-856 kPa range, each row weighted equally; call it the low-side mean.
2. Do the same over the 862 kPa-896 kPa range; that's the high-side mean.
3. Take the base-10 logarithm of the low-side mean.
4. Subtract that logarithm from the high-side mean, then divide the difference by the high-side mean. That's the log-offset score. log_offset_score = 0.930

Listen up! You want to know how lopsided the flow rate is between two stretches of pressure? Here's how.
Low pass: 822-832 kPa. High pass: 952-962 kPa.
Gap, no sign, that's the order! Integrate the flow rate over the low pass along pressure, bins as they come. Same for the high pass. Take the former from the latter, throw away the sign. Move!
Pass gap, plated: 35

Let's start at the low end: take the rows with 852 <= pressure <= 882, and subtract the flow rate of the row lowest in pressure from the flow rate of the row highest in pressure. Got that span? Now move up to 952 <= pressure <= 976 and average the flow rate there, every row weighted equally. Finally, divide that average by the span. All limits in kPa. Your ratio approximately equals 35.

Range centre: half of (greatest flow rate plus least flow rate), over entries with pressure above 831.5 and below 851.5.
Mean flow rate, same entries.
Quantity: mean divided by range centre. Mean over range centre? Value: 1.008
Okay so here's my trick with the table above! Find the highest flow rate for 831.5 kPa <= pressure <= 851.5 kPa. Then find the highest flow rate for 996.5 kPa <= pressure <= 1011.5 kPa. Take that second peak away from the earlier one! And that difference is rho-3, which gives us 5.4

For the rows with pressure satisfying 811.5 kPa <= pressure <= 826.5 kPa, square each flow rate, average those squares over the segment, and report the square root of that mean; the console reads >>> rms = 20.9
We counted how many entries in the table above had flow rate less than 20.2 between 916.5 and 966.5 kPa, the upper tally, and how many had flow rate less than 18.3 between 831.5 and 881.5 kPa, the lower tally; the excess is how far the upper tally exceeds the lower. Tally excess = 10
